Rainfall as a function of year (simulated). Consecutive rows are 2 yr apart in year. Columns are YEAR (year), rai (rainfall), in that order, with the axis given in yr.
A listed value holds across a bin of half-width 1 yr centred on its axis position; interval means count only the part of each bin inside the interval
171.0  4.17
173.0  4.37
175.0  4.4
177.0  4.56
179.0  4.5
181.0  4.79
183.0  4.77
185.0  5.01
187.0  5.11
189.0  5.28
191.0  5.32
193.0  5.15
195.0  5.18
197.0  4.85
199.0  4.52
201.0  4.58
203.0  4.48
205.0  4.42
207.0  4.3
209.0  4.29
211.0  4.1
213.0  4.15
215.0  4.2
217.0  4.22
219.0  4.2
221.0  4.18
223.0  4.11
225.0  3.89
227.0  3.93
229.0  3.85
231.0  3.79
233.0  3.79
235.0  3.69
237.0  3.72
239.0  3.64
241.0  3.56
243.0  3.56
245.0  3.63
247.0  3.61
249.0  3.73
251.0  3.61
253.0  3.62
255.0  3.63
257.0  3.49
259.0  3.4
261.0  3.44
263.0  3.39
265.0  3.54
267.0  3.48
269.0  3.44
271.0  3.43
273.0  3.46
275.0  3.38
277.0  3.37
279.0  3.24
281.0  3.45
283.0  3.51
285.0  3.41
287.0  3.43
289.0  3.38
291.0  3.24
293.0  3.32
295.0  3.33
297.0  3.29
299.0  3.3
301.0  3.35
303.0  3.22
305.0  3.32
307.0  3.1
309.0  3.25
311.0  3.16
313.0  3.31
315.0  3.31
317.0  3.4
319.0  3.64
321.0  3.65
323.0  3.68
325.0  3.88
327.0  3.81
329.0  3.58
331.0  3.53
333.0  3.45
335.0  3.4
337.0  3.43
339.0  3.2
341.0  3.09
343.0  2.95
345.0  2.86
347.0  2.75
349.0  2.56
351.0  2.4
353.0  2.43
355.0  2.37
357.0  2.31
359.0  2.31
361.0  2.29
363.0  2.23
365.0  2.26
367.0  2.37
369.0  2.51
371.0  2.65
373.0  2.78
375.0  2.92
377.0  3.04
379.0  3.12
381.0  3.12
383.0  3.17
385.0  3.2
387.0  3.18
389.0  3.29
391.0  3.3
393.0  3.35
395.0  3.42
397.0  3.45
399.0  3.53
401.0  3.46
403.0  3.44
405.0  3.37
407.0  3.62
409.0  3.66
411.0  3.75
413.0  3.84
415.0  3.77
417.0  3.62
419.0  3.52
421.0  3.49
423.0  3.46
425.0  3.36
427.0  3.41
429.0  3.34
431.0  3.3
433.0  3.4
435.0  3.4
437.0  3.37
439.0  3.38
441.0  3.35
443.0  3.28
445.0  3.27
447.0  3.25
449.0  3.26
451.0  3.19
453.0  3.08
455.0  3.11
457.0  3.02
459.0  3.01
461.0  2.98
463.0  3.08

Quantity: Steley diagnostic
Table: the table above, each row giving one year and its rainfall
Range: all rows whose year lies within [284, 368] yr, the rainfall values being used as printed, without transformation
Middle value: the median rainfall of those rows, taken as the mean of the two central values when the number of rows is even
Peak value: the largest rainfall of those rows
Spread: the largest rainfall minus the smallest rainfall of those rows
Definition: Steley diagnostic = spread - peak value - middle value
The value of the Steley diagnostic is -5.5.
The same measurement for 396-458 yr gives -6.4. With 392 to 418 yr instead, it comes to -6.9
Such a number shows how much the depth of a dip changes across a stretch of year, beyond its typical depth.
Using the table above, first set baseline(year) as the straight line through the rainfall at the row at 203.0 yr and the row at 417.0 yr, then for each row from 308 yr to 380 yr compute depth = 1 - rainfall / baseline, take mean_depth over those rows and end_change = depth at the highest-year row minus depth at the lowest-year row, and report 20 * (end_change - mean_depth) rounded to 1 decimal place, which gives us -5.2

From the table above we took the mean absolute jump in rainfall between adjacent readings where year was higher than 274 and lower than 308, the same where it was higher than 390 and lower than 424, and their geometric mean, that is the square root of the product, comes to 0.081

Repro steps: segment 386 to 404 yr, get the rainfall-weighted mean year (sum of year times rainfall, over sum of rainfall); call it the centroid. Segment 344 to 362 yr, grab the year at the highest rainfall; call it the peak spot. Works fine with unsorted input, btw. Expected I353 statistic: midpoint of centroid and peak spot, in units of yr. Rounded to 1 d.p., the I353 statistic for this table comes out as 370.1 yr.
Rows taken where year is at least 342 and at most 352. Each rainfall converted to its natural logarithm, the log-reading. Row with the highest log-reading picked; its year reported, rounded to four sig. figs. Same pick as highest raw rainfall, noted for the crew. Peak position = 343.0 yr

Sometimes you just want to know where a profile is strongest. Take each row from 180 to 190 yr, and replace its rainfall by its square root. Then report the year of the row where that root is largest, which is 189.0 yr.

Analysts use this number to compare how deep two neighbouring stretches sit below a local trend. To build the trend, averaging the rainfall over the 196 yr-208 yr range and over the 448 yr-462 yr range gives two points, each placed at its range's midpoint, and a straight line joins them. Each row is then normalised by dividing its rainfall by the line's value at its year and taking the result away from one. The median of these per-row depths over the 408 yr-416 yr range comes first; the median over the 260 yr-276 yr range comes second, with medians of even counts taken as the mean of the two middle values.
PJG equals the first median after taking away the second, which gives -0.30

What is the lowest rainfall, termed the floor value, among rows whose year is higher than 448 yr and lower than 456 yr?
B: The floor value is 3.08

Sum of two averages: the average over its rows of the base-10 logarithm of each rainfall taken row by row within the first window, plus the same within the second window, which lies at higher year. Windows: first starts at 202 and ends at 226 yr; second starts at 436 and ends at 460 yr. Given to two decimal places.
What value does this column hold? 1.13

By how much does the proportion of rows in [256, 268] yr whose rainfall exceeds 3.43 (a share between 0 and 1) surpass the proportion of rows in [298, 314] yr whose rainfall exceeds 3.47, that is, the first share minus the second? 0.7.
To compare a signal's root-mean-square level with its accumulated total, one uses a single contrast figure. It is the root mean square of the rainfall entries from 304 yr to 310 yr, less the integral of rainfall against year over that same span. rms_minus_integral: -16.1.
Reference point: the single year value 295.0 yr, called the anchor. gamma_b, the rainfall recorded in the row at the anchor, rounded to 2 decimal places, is 3.33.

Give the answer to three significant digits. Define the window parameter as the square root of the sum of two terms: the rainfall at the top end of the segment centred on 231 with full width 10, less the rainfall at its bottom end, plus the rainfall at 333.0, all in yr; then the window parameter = 1.79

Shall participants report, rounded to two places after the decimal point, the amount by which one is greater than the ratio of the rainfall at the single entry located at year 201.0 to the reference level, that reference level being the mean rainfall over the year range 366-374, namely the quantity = -0.78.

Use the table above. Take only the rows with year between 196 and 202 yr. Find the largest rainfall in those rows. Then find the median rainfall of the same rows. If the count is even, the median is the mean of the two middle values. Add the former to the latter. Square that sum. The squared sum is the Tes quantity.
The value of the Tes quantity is 89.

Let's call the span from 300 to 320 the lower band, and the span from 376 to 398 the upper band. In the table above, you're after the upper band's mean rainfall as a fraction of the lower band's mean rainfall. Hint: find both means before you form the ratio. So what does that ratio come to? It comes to 0.98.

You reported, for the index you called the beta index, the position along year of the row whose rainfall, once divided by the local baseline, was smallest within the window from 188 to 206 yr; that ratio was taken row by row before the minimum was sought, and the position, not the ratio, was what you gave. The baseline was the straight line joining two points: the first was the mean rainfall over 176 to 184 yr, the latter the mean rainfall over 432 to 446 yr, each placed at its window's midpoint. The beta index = 205.0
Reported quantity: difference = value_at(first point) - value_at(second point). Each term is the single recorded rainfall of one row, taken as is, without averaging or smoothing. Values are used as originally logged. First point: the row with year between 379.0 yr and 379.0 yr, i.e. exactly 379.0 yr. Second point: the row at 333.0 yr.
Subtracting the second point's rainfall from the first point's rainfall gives -0.33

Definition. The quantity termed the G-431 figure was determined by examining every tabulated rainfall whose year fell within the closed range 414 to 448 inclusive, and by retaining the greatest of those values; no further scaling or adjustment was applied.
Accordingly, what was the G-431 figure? 3.77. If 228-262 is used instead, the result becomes 3.85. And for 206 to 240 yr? 4.3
